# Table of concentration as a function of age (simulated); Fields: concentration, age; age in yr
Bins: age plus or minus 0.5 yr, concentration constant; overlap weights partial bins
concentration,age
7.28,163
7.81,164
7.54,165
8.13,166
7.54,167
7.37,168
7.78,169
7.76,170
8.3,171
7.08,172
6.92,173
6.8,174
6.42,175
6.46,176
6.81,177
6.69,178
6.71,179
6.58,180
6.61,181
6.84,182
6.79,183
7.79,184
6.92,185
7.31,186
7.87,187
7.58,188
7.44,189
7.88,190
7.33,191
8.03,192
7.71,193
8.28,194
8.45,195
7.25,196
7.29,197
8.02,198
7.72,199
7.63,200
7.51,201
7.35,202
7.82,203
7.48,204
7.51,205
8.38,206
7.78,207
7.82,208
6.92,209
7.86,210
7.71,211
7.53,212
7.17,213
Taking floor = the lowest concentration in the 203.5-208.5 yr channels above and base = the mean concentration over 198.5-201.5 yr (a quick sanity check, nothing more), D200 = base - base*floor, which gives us -49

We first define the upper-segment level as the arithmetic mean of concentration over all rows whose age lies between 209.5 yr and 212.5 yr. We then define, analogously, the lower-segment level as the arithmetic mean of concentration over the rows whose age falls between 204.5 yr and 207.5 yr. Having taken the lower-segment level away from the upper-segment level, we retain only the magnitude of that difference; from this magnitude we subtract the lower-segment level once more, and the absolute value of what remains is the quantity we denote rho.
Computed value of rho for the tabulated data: 7.7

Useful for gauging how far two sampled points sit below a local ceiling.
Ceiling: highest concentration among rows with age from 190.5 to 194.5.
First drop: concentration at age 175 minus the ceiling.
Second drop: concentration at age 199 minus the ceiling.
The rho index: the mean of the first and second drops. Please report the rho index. -1.21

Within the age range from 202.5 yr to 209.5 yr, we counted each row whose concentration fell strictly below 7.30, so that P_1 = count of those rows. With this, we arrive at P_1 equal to 1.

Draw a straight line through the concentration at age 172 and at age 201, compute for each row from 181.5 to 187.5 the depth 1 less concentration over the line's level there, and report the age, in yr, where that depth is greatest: 183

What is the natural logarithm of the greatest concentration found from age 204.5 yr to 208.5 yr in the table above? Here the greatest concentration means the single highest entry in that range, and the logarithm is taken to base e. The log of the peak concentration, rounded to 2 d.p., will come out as 2.13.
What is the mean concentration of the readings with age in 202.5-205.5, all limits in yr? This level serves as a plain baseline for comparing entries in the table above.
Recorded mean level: 7.6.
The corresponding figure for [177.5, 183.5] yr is 6.7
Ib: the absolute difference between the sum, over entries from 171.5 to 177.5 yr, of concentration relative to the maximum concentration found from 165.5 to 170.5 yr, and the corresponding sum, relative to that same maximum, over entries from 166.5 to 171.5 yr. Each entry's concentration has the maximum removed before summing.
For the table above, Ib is 6.4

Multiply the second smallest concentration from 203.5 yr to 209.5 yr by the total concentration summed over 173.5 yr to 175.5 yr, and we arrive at 99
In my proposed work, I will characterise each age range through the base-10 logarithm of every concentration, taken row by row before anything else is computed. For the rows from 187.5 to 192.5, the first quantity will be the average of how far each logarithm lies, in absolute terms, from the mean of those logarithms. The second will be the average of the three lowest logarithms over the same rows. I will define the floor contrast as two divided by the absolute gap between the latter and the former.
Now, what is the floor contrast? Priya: 2.33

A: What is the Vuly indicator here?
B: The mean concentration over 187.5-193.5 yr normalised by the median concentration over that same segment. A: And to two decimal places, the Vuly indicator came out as 1.00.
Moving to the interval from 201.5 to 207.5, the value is 1.01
